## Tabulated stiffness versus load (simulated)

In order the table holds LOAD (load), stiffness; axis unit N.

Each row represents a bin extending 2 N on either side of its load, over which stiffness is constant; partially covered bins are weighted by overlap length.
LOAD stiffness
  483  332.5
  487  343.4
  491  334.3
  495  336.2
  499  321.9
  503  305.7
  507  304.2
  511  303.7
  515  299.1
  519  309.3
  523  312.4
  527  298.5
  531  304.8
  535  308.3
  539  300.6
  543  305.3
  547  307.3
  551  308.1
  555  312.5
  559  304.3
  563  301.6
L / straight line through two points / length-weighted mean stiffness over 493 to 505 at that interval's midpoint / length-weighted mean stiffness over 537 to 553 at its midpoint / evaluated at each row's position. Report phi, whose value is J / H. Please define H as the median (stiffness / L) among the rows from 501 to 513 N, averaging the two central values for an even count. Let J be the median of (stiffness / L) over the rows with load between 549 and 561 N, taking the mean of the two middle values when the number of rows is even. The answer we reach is 1.06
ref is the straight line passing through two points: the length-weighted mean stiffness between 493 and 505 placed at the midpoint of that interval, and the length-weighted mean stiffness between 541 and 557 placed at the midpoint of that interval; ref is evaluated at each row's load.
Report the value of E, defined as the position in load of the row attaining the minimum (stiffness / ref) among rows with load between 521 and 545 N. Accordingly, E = 527 N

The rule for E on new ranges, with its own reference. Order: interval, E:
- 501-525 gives 515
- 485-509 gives 507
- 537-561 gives 539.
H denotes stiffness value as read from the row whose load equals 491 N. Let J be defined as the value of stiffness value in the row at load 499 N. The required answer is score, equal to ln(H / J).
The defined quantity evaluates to 0.04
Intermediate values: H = 334.3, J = 321.9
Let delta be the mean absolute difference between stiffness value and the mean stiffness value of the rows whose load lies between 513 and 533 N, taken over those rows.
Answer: 4.8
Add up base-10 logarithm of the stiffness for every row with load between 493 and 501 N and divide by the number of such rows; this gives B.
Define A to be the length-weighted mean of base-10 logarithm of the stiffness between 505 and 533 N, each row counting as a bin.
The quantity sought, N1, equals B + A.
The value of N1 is 5.00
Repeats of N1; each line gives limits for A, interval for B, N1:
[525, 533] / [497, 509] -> 4.97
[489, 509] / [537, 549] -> 4.99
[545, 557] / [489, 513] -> 4.99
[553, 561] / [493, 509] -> 4.99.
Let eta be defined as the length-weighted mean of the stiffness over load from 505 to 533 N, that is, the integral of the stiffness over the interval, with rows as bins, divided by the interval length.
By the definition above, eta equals 305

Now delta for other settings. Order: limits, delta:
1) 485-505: 11.6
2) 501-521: 2.5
